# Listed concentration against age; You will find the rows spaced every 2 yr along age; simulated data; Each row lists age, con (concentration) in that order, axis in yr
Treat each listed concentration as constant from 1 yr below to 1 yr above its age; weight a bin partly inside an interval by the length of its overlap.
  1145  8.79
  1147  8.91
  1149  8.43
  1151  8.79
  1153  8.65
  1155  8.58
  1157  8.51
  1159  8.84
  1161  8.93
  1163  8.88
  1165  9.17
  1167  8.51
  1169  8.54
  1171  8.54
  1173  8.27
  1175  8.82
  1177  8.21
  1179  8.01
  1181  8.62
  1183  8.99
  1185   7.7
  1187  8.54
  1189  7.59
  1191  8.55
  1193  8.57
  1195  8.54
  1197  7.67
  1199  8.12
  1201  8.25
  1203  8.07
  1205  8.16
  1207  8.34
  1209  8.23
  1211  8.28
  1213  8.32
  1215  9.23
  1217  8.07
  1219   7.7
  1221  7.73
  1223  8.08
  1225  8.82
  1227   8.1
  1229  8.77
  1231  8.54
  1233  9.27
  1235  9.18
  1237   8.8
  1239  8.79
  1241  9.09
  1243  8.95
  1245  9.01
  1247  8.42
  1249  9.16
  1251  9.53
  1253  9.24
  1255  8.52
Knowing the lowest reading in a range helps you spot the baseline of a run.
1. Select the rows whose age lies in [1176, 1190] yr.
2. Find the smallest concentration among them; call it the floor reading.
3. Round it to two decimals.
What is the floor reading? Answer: 7.59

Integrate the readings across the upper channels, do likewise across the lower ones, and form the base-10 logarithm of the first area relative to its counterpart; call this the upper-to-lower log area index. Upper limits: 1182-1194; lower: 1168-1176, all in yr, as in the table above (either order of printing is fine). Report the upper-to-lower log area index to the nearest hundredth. 0.16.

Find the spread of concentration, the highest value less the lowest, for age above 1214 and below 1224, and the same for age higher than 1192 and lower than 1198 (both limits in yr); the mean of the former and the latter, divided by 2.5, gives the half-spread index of 0.49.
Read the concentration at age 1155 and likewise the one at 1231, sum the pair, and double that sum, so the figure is 34.2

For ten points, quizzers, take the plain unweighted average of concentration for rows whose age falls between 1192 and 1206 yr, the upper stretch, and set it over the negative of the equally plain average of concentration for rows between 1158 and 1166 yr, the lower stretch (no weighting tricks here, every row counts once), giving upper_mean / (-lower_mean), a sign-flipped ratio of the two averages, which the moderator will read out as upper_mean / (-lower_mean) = -0.92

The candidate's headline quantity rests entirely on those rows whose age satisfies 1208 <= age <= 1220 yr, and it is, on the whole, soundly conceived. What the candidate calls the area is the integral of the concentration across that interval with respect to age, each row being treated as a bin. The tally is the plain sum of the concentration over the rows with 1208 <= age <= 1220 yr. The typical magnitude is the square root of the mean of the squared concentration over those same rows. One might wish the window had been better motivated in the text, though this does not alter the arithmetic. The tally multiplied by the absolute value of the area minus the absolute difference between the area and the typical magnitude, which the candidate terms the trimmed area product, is 414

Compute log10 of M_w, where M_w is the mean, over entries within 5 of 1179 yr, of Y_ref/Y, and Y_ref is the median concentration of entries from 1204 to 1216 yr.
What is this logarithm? -0.011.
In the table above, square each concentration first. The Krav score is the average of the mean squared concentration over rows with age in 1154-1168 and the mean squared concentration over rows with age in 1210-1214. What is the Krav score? 73.0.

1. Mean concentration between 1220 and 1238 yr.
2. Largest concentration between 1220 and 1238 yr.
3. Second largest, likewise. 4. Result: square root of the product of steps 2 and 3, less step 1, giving 0.64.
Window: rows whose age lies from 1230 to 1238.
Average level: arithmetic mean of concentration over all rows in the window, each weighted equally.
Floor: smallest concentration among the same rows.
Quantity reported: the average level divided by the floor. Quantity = 1.05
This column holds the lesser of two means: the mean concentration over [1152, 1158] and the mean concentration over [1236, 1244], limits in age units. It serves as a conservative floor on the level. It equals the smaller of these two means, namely 8.6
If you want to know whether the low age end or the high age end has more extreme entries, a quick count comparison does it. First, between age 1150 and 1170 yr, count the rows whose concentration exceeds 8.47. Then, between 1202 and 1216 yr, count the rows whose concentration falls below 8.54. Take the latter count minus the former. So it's -4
